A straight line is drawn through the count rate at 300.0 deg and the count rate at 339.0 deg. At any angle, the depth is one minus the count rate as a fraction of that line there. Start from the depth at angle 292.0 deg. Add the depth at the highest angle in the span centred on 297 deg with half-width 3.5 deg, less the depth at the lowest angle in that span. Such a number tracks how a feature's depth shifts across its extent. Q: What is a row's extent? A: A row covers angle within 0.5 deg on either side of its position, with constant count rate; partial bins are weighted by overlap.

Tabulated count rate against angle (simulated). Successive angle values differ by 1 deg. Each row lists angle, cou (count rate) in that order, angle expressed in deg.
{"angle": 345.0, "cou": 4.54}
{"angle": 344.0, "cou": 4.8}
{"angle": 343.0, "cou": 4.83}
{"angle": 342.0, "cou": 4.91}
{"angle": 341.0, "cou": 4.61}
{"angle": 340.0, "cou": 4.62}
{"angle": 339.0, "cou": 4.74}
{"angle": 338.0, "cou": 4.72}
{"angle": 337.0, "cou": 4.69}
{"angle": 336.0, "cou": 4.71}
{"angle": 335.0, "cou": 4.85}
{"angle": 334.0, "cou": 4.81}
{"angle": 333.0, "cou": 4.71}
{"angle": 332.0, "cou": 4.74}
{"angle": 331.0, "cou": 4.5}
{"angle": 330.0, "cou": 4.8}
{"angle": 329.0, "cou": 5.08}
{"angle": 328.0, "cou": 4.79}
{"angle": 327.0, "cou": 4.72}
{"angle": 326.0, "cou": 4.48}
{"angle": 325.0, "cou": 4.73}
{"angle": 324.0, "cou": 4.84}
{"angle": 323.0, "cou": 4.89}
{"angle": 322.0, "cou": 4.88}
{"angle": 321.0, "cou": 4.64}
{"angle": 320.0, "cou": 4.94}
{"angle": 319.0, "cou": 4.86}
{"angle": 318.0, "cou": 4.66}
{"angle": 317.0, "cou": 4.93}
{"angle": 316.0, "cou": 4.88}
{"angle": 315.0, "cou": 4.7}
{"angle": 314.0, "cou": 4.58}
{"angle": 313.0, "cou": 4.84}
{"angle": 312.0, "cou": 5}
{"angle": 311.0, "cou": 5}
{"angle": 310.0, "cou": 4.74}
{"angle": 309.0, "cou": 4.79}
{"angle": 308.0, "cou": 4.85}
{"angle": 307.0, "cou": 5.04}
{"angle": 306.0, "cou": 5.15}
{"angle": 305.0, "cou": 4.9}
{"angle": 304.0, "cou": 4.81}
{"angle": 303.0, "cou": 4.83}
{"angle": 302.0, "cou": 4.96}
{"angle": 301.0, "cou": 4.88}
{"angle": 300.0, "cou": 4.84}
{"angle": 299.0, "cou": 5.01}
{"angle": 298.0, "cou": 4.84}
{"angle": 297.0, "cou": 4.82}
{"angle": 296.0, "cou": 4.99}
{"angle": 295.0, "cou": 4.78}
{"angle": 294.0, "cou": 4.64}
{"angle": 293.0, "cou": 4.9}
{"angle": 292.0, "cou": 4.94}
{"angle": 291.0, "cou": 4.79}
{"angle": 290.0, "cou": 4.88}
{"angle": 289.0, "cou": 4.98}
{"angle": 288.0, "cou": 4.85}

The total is -0.06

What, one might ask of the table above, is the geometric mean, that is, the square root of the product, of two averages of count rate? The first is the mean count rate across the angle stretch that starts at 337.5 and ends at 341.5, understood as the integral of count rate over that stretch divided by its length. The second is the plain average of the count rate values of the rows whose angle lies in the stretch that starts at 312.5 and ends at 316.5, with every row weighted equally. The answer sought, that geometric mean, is 4.71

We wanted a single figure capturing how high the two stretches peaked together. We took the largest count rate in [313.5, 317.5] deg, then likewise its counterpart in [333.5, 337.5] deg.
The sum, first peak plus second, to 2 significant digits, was 9.8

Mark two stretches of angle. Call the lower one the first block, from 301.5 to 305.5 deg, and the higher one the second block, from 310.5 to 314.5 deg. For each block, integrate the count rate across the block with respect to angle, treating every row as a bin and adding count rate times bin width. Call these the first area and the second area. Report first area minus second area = 0.1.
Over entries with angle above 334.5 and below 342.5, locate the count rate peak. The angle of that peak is 342.0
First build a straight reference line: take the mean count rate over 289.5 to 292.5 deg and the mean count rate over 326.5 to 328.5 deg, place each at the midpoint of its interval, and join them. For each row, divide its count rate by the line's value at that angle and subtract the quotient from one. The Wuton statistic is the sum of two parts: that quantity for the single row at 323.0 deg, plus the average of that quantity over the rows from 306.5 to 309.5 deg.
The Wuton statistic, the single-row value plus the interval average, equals -0.04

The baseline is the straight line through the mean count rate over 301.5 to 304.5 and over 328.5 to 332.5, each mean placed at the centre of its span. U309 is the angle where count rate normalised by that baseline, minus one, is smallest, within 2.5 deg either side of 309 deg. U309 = 310.0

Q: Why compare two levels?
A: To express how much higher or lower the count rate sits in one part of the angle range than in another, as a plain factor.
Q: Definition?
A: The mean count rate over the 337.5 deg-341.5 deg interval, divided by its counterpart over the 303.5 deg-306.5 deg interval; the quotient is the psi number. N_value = 0.943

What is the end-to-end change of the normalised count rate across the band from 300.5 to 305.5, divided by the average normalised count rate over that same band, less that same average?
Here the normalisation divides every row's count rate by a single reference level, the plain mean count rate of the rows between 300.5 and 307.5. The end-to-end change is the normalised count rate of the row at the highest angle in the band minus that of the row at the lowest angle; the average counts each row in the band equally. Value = -0.98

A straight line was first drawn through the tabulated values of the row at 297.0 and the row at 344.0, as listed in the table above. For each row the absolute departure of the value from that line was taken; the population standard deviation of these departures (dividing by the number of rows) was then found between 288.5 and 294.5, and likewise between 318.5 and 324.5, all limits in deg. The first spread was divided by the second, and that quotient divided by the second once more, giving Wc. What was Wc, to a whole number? 24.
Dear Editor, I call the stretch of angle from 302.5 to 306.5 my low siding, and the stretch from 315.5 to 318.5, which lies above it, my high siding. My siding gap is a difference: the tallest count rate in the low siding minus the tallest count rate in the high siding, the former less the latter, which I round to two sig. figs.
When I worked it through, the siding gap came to 0.22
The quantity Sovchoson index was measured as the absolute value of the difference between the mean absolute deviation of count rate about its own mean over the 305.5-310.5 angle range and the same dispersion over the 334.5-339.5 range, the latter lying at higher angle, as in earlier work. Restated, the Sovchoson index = 0.102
